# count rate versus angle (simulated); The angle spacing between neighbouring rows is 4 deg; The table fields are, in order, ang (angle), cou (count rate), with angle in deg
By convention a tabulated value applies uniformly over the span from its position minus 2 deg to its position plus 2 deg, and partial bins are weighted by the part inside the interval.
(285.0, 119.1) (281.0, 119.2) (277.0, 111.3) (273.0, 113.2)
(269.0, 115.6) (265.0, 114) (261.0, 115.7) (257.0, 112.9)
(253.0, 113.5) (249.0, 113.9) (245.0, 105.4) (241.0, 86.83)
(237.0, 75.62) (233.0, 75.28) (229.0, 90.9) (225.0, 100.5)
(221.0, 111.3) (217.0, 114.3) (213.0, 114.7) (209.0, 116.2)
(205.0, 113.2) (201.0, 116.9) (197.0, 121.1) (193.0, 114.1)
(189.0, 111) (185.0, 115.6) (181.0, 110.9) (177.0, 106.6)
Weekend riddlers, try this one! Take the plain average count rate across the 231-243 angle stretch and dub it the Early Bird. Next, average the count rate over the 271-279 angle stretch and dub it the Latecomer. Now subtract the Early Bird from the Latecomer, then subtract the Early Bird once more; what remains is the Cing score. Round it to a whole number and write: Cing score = -46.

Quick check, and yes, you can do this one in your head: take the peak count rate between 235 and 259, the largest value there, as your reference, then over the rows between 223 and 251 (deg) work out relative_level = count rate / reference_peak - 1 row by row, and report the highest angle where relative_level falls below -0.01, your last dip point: 245.0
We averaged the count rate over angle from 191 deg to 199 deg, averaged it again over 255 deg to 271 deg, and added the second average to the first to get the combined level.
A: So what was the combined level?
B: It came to 232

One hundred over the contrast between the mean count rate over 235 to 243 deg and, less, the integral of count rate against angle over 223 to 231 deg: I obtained -0.146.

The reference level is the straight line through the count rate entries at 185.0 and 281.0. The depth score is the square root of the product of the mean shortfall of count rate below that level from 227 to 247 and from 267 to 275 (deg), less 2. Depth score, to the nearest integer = 10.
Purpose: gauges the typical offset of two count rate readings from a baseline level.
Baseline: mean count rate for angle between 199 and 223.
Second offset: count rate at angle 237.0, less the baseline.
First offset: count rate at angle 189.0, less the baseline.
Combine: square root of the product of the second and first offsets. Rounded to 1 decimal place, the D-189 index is 11.5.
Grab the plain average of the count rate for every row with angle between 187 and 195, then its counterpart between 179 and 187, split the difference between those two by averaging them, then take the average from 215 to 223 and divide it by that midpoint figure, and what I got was 1.00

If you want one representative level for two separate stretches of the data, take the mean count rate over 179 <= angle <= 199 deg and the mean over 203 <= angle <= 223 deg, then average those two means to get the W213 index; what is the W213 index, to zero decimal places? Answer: 114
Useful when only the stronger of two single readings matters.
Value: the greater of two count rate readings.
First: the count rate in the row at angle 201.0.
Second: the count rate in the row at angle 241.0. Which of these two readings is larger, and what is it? 117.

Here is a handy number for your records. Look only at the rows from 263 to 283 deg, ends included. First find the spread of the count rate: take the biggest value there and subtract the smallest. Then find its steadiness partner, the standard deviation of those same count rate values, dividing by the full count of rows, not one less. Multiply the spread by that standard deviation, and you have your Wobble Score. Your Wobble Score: 21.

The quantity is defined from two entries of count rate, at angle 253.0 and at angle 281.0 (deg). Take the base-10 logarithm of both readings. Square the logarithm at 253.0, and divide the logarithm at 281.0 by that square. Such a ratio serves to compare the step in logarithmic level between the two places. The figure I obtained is 0.492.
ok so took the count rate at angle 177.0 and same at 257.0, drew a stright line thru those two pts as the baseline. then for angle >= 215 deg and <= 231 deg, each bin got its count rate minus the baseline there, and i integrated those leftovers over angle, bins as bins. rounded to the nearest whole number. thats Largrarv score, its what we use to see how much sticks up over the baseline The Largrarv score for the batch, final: -96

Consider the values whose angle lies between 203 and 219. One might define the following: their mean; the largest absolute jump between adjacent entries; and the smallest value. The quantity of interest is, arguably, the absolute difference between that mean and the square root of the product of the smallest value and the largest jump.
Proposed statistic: 96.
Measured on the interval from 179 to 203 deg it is 87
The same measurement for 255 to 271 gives 97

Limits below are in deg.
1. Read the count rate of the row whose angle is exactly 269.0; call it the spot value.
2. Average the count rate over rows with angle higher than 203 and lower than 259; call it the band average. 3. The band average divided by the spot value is 0.89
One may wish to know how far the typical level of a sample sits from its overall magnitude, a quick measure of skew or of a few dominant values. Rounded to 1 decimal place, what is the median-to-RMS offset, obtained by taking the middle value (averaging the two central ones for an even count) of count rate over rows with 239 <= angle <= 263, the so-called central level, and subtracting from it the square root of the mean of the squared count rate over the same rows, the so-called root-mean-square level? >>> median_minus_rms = 4.7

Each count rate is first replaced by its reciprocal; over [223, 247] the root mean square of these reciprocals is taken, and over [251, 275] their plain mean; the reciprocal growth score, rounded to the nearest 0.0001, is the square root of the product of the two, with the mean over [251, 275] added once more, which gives 0.0188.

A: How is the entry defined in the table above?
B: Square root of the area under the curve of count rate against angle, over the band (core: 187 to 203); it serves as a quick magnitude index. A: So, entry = 43.0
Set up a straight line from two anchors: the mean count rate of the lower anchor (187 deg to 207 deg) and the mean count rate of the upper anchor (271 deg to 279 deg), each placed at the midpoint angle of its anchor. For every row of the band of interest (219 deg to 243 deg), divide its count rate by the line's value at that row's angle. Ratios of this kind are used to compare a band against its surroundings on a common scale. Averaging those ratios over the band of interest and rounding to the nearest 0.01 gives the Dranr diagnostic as 0.79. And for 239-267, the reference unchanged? 0.96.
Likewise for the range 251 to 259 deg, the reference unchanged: 1.00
